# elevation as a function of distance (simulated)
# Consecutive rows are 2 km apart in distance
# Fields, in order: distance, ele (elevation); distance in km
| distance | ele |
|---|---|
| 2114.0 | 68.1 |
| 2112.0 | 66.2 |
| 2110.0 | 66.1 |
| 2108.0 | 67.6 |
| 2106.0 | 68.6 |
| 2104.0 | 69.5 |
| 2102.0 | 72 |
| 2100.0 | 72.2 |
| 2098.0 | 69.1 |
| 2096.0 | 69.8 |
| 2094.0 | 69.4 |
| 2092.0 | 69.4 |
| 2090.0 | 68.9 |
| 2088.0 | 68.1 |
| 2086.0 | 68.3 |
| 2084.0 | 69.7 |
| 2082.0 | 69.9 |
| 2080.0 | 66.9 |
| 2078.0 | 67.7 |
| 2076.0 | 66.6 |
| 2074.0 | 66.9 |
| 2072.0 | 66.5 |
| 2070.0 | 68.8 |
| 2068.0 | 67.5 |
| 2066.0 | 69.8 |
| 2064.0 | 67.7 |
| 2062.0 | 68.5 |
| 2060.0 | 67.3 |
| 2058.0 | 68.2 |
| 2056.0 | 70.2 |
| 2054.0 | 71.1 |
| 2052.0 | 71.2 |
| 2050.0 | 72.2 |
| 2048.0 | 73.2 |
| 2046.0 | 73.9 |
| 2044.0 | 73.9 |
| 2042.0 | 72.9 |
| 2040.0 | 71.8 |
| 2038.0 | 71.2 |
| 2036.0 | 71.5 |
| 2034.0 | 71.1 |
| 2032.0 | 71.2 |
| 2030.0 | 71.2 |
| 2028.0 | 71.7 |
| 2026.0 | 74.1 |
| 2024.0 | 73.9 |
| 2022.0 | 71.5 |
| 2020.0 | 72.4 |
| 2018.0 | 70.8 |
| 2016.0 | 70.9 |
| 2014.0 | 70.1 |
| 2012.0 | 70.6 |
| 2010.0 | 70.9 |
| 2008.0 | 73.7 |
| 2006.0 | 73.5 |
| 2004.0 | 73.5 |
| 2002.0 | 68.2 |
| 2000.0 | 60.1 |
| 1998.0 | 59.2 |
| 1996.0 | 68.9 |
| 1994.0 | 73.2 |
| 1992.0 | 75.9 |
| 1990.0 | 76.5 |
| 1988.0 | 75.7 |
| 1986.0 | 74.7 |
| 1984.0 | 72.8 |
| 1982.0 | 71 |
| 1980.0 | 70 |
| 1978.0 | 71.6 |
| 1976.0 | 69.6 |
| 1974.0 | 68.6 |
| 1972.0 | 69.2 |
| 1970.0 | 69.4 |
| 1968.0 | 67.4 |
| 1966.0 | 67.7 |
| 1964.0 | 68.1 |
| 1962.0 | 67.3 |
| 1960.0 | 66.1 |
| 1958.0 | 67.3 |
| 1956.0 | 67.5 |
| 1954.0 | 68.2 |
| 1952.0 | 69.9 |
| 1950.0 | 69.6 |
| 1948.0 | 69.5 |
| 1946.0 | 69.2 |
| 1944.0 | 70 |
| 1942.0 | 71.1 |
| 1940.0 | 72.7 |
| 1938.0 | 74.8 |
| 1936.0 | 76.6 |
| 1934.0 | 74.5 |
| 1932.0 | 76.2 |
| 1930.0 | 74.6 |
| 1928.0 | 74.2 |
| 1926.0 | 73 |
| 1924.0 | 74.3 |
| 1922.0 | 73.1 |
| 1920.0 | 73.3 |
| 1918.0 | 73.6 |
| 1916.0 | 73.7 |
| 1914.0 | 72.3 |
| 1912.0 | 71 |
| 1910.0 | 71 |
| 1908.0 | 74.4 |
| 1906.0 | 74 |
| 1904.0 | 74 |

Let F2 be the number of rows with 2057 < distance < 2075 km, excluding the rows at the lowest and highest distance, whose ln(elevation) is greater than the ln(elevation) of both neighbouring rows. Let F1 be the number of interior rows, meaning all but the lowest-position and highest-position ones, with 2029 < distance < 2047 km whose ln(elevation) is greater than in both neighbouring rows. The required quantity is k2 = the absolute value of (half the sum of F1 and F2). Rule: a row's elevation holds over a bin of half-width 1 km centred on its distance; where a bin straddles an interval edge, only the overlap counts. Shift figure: 2.0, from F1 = 1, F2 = 3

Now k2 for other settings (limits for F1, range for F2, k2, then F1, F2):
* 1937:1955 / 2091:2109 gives 1.5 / 1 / 2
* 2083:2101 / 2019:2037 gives 1.0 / 1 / 1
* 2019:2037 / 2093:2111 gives 1.5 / 1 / 2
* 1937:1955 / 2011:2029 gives 2.0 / 1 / 3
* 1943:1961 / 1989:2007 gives 0.5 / 1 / 0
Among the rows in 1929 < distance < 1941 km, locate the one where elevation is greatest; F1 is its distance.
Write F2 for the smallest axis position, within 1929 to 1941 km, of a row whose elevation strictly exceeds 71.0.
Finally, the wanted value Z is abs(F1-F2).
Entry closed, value 6 km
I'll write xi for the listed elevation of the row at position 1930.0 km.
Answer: 74.6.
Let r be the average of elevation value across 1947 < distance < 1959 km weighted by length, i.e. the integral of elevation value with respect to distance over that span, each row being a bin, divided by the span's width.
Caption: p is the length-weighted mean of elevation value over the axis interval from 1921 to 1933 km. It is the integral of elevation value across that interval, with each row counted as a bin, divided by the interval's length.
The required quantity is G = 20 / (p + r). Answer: 0.140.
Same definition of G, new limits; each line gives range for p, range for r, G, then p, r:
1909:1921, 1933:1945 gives 0.137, 72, 73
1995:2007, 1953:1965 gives 0.149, 67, 67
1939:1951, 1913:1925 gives 0.139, 70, 73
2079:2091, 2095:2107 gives 0.144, 69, 70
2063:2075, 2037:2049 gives 0.142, 68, 73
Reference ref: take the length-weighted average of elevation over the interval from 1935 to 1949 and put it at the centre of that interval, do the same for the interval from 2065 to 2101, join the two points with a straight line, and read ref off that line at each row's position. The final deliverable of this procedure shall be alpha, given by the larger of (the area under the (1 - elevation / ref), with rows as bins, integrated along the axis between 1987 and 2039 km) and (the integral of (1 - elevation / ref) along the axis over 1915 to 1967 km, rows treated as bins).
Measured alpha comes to 0.5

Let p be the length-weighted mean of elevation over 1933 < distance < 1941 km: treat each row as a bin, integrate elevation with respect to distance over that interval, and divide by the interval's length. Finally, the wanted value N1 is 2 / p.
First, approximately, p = 75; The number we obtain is 0.0268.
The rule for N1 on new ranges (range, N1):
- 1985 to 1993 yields 0.0264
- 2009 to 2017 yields 0.0283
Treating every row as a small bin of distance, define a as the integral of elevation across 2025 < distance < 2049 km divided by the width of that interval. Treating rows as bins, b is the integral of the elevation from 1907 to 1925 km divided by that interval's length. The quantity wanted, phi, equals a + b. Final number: 145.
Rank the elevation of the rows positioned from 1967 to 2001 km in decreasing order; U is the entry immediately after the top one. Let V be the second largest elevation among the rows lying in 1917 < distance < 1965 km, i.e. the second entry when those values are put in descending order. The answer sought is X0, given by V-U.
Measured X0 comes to 0.3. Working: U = 75.9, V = 76.2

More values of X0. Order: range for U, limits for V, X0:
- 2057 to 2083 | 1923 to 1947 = 6.4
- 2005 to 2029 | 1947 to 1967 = -4.3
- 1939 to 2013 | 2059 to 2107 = -3.9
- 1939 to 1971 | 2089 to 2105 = 0.9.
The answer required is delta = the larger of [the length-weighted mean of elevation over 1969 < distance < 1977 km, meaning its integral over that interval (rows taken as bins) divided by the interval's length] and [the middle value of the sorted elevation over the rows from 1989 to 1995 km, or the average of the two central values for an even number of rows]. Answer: 75.9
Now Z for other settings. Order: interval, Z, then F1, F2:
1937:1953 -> 0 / 1938.0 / 1938.0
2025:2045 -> 0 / 2026.0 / 2026.0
